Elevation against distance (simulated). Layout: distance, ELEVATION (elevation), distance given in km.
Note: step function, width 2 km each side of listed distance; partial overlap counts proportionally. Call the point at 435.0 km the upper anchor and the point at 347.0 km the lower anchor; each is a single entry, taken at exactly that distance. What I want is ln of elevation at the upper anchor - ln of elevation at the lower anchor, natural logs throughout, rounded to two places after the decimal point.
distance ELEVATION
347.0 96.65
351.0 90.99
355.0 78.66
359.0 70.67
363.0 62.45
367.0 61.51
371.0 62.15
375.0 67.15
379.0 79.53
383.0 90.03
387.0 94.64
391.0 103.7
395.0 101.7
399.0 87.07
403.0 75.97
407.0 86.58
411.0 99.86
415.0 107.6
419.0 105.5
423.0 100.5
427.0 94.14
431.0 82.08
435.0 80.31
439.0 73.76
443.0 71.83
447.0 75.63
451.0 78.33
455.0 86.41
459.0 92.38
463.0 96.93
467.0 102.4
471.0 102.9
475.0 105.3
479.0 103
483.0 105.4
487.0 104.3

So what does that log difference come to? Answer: -0.19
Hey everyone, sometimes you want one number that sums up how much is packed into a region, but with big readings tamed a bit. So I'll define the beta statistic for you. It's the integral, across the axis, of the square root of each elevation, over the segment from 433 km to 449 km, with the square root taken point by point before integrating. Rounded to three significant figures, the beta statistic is 139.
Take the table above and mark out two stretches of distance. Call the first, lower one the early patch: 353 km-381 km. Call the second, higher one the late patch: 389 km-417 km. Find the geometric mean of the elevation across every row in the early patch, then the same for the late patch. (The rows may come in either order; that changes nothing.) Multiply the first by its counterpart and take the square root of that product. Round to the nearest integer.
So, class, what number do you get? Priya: 80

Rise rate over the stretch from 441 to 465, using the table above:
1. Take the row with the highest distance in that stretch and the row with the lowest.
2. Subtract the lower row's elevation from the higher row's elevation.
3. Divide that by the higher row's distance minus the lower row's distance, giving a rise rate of 1.3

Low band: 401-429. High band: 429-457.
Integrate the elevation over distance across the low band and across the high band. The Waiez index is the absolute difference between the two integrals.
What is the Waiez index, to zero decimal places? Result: 487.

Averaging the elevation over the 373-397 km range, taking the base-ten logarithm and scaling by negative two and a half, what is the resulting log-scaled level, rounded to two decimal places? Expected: -4.88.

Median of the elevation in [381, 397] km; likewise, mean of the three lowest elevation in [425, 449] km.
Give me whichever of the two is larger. 98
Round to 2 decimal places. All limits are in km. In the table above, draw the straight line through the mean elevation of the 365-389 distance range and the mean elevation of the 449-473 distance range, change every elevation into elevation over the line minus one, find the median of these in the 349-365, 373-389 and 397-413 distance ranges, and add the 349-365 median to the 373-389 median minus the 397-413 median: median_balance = 0.08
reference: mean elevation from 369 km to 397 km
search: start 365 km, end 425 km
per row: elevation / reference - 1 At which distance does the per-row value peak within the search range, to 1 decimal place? 415.0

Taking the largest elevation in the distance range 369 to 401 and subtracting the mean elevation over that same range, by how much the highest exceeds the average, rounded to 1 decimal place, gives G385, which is 18.0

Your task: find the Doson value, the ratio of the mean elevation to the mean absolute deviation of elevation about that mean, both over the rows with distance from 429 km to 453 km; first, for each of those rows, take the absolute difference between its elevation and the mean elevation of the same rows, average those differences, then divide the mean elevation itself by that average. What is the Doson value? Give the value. 23.7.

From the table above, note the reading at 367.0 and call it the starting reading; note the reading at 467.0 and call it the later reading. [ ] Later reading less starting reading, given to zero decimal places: 41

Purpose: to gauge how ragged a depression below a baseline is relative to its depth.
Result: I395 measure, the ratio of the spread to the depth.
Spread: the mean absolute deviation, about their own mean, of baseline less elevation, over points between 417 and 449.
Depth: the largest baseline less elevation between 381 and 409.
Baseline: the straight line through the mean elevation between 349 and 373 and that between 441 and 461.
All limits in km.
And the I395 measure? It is -39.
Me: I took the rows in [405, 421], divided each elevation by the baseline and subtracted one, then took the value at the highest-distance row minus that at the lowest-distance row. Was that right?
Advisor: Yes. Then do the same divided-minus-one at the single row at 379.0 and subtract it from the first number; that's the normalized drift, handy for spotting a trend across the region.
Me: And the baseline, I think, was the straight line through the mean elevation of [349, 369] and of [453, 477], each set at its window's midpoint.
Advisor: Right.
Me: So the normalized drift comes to 0.16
